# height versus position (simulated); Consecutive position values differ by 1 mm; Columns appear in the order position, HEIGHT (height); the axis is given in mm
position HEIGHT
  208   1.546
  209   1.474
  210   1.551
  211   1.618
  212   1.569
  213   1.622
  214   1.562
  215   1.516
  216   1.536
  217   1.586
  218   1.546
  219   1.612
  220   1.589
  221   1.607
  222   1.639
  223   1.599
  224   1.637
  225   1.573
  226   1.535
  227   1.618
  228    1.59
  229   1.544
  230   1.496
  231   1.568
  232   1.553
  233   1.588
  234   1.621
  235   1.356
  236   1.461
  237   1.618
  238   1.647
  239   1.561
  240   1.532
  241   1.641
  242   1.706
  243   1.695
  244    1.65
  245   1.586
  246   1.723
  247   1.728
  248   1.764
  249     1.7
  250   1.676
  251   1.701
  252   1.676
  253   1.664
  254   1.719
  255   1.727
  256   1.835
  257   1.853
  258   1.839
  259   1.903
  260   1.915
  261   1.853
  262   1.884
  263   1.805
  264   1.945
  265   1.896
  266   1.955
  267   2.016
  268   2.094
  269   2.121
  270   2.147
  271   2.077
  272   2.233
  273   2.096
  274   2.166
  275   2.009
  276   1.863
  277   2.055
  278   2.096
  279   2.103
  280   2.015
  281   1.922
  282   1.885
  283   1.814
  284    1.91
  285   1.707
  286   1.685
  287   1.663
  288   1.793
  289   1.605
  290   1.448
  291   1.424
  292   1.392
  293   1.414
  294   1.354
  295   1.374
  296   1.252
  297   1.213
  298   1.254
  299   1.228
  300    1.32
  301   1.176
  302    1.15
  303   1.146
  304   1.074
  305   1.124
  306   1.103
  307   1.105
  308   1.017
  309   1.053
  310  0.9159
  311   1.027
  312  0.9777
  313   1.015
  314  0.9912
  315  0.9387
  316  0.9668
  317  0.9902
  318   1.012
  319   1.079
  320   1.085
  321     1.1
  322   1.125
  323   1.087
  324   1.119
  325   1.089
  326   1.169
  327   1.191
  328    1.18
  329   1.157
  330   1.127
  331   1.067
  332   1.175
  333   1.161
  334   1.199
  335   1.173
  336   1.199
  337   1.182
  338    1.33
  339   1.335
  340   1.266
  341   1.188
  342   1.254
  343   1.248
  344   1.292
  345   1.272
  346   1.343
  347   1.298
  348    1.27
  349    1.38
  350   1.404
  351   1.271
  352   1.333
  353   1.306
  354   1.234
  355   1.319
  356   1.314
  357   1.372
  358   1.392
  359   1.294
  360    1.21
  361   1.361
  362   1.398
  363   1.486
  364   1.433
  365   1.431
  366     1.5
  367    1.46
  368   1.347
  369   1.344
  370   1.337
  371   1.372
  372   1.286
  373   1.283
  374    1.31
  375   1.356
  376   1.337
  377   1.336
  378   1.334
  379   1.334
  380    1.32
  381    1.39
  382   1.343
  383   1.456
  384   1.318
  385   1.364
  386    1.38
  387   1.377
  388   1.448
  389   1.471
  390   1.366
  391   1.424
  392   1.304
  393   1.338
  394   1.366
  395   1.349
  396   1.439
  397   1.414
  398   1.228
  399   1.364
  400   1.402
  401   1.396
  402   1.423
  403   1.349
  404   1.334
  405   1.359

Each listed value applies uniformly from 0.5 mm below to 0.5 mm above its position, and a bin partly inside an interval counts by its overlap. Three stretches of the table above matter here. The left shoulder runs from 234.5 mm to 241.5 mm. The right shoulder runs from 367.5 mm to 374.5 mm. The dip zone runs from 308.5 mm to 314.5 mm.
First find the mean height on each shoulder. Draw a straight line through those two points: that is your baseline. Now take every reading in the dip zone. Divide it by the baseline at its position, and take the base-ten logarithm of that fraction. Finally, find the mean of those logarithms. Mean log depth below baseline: -0.16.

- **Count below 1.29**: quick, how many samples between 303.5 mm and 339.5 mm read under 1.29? 34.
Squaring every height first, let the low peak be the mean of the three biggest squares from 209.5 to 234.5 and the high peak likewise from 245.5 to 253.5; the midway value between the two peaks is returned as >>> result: 2.84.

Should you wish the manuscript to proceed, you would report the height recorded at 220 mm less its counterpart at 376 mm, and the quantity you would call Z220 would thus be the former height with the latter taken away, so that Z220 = 0.25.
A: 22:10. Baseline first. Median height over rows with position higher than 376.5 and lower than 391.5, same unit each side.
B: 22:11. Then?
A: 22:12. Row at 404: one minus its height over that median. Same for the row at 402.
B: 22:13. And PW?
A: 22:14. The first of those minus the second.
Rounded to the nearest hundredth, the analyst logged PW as 0.07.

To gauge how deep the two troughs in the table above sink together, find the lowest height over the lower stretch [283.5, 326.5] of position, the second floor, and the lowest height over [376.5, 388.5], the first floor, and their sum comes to 2.23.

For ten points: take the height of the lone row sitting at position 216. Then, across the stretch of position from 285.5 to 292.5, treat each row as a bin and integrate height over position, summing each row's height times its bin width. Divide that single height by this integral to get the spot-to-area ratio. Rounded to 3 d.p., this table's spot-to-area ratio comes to 0.140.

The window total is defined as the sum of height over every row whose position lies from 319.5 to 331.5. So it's 13.5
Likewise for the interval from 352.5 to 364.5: 16.1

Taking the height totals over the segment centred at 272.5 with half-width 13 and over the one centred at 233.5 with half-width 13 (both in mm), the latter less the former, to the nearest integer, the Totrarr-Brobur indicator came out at -10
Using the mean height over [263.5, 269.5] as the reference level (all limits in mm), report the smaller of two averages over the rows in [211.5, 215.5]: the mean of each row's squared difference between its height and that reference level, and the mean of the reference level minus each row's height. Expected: 0.19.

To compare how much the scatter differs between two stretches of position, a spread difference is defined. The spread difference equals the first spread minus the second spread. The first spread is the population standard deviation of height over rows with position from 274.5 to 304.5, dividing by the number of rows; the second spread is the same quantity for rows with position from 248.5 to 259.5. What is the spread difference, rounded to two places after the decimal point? 0.24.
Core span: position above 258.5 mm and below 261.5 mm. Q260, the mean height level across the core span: 1.89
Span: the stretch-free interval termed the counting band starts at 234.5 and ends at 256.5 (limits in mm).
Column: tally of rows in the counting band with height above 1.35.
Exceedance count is 22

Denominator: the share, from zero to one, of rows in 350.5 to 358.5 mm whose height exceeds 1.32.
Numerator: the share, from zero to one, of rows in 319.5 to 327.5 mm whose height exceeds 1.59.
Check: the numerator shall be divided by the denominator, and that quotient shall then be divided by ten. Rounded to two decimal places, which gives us 0.00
